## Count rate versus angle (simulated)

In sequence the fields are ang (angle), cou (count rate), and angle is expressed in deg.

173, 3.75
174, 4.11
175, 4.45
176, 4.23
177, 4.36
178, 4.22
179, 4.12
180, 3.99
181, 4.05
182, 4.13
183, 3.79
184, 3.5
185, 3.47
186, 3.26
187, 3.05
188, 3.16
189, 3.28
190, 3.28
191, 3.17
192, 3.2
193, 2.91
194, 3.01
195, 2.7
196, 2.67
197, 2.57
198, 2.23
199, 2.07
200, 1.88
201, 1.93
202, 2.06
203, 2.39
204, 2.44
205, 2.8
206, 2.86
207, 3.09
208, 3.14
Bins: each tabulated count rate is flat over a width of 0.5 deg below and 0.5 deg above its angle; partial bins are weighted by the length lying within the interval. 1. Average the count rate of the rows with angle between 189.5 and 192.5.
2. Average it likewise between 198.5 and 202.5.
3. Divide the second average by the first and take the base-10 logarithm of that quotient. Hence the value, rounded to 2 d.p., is -0.21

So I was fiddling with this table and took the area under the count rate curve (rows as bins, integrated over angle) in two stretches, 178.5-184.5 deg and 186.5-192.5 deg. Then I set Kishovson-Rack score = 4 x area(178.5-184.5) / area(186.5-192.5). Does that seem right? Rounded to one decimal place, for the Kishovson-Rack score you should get 4.9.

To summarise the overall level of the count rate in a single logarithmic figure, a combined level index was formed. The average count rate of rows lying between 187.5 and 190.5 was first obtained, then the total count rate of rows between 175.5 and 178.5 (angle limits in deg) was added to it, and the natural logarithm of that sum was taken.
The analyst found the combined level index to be 2.78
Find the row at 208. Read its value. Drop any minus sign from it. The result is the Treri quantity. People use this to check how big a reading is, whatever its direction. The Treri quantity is 3.1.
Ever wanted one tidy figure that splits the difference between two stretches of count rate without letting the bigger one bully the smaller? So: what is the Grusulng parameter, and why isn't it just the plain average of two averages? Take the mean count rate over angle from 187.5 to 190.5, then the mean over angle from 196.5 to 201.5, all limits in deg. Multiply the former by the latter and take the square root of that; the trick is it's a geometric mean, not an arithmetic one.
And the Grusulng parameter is 2.6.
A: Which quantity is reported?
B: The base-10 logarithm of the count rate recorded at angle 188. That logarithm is 0.50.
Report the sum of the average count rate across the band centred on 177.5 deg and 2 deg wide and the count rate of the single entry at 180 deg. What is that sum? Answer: 8.28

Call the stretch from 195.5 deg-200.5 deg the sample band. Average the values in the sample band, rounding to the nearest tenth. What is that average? 2.3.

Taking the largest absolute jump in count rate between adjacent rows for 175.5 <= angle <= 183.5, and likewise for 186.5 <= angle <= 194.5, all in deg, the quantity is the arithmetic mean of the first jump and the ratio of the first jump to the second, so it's 0.76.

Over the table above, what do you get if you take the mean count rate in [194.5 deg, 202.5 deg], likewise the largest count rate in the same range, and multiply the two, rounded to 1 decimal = 6.1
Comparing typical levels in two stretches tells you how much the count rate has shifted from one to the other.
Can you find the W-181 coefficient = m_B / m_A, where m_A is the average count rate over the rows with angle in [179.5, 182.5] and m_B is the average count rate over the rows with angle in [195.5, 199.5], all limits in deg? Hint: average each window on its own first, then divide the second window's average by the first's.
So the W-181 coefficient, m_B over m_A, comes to 0.588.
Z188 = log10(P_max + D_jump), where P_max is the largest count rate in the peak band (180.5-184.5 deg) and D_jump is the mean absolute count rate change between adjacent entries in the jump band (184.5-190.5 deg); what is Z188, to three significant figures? 0.629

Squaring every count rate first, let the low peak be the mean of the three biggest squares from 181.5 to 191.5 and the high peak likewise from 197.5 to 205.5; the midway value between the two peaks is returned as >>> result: 11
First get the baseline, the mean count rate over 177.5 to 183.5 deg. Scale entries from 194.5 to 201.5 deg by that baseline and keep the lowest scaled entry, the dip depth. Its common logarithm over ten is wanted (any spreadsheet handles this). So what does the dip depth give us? -0.033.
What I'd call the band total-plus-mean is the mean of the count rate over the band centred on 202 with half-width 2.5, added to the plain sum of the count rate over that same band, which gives 13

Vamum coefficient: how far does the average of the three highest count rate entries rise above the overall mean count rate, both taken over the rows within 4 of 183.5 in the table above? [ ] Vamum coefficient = 0.40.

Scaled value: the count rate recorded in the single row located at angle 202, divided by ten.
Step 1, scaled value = 0.21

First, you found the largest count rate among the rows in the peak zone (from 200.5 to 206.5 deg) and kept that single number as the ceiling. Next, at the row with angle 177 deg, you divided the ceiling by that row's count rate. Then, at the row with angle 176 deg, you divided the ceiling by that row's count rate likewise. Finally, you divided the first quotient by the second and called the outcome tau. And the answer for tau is 0.97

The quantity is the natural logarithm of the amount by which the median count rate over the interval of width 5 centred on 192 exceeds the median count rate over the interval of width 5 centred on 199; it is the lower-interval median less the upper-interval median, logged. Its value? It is 0.10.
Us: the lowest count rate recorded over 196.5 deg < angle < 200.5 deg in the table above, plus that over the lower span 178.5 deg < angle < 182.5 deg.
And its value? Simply 5.9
